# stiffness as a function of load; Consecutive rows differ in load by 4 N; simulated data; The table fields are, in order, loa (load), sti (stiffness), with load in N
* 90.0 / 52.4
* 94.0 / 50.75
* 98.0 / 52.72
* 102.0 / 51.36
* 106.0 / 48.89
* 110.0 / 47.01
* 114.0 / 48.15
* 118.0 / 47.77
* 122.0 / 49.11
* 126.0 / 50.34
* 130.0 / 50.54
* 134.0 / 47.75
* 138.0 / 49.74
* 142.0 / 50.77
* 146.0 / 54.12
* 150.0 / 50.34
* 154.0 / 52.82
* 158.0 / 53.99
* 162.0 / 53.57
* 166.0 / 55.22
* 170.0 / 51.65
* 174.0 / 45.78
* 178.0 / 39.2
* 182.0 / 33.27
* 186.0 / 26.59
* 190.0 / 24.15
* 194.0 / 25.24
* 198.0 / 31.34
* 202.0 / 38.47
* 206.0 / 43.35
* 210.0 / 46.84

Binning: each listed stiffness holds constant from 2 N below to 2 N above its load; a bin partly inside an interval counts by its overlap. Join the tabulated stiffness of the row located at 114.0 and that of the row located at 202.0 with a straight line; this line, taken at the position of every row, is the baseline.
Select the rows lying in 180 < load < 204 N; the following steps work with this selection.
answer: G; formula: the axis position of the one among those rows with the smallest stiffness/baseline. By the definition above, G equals 190.0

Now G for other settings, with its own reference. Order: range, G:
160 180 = 178.0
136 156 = 138.0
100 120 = 110.0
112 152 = 114.0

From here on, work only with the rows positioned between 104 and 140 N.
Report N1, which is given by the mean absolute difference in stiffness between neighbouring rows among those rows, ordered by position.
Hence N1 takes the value 1.4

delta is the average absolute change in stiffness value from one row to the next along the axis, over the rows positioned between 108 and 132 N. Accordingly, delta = 0.9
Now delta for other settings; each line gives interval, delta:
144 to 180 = 3.2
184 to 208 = 4.3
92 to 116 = 1.8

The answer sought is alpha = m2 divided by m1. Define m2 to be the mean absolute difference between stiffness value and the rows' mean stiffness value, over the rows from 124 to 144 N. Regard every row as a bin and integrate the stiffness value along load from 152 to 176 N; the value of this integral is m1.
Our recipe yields 0.001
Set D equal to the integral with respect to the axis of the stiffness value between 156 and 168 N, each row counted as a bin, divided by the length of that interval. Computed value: 54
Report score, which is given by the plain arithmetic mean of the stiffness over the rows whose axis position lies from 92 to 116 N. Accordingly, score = 49.8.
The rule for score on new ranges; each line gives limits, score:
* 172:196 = 32.4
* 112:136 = 48.9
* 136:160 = 52.0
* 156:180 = 49.9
